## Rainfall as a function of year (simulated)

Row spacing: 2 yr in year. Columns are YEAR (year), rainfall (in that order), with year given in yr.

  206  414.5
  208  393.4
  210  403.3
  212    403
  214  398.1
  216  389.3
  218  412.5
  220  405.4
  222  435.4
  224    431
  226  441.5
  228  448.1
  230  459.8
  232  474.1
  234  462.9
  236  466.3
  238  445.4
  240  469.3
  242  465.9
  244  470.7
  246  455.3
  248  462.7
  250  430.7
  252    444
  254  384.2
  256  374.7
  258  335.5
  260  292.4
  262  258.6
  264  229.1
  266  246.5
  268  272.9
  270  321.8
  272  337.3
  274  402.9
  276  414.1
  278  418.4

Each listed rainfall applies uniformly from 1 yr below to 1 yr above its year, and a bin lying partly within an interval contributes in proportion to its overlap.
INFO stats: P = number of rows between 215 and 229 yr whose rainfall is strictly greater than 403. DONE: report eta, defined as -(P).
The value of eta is -6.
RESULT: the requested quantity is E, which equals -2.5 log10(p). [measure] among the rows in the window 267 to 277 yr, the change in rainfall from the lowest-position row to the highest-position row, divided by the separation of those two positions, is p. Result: -3.1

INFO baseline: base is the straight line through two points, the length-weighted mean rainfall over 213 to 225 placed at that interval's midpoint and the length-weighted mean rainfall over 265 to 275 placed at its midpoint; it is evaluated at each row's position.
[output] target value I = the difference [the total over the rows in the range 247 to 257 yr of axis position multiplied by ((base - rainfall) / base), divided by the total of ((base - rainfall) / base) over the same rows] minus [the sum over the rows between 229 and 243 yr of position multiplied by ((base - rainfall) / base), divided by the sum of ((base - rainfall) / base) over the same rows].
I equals 14.6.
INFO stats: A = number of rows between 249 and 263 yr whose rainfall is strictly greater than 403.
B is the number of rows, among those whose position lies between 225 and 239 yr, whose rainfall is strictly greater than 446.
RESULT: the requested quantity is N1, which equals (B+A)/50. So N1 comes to 0.14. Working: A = 2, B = 5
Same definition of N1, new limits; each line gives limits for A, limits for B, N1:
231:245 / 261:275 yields 0.14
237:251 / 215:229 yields 0.16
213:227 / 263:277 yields 0.10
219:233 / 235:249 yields 0.26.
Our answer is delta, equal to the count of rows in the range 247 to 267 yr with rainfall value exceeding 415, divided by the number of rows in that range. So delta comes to 0.3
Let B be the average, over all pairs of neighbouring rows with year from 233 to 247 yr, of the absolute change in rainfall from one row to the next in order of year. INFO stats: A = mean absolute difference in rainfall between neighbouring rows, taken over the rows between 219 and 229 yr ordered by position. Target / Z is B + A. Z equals 25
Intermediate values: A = 13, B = 12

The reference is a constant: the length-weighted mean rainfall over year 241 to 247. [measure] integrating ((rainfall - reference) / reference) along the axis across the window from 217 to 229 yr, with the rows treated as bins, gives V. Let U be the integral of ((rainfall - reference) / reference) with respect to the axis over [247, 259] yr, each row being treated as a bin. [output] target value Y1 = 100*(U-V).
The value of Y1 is -61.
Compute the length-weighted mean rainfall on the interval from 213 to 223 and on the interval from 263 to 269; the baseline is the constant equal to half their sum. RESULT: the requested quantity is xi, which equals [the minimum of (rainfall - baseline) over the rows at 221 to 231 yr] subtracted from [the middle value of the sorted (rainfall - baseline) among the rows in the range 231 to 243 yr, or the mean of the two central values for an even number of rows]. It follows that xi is 35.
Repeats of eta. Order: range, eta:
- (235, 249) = -7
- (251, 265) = -1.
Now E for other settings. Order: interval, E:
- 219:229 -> -1.8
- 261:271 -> -2.2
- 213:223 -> -1.7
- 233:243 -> 1.1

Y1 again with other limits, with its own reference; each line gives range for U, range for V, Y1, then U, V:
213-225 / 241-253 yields -111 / -1.3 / -0.2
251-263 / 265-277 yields 40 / -3.0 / -3.4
